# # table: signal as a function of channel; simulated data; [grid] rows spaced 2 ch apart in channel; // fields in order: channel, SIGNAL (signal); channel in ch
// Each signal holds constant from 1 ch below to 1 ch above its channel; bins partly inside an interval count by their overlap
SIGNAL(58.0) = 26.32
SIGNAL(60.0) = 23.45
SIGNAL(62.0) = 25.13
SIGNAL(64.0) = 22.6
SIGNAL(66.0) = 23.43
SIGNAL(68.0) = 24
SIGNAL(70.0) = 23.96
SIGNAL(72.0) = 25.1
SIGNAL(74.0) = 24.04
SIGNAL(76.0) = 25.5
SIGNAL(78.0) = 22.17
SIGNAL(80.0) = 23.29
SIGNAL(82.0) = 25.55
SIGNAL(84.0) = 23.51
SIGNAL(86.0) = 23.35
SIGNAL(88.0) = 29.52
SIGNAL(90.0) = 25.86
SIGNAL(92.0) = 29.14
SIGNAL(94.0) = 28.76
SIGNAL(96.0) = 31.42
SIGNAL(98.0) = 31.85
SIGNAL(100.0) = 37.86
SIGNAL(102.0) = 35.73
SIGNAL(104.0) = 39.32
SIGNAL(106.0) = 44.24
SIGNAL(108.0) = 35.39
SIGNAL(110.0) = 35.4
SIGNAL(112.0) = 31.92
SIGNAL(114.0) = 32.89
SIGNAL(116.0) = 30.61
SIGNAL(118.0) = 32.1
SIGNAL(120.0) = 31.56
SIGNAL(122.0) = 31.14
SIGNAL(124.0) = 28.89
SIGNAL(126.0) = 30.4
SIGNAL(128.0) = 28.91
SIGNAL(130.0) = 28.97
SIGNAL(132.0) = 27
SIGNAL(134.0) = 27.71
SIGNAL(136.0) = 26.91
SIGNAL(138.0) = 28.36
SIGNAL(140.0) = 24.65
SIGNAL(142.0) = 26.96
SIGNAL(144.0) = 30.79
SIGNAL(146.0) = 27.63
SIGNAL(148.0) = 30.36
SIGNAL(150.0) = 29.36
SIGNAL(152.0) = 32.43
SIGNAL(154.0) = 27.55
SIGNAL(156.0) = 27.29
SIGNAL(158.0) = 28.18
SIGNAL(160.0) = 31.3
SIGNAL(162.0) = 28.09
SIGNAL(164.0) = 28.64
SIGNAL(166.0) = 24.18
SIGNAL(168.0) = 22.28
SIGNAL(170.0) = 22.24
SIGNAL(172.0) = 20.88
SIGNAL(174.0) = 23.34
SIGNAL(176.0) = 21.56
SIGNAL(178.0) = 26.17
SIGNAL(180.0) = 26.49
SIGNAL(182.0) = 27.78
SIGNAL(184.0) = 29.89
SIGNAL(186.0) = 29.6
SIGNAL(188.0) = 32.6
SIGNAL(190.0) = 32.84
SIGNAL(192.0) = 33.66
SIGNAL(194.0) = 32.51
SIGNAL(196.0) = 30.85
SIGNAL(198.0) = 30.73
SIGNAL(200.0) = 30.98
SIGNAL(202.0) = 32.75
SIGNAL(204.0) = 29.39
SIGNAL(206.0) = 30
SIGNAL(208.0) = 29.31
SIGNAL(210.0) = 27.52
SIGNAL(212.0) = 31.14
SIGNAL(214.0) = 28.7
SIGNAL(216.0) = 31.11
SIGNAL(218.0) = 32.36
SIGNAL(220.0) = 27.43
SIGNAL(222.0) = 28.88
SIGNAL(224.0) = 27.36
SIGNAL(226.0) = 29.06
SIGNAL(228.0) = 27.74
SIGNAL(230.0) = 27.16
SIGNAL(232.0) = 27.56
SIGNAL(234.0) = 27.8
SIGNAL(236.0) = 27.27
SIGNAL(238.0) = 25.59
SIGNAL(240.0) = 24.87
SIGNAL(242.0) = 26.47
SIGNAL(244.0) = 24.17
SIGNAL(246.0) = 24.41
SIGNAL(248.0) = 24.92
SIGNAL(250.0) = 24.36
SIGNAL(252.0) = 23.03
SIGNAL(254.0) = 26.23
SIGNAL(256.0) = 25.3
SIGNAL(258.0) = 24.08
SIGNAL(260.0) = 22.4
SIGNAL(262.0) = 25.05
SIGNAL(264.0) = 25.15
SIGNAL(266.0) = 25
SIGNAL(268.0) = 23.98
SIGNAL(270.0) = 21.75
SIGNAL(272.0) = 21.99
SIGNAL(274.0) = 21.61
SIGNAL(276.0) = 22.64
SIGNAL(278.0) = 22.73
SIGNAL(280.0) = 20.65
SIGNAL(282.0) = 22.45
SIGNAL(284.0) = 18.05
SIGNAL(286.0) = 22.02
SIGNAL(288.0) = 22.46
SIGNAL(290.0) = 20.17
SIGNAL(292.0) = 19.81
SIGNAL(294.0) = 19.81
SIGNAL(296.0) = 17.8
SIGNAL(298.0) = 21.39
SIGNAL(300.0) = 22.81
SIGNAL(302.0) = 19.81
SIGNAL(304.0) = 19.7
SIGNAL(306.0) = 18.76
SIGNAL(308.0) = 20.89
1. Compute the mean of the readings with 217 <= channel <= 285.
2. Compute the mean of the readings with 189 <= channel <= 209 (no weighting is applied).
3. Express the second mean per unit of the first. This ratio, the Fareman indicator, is 1.25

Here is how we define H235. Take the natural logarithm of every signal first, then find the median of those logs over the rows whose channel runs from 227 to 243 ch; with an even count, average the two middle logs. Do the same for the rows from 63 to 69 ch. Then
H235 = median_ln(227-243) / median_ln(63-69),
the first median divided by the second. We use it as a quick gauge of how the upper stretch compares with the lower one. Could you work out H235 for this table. 1.05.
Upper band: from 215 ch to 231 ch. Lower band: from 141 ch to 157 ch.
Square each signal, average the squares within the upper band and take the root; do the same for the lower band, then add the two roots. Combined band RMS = 58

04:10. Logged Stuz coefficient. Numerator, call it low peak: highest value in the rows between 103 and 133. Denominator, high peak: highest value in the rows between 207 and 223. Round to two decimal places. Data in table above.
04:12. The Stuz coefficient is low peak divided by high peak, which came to 1.37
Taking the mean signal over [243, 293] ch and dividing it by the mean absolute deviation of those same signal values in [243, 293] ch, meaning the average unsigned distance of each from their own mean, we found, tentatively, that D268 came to 14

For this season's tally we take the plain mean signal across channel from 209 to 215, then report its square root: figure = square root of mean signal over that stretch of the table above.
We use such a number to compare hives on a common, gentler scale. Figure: 5.4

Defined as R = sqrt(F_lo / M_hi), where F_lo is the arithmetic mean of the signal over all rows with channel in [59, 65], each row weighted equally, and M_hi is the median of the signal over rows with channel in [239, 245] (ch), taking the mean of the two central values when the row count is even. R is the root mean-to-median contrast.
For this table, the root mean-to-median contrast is 0.98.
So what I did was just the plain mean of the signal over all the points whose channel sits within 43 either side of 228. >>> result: 27.7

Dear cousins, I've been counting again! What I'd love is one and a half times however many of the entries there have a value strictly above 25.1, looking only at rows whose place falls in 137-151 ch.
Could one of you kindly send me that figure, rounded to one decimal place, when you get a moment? 9.0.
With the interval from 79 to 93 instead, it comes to 6.0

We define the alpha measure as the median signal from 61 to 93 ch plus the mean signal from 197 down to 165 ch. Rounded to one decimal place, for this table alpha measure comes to 51.3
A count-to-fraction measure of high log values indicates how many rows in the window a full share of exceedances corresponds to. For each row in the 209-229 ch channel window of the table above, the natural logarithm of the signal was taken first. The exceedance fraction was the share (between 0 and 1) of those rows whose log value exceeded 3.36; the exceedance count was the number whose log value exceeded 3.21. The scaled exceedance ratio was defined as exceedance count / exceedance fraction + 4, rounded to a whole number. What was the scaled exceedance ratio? 24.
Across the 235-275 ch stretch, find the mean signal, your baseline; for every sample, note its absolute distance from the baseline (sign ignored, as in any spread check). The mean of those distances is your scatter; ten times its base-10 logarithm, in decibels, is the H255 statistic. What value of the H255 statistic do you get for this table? 0.8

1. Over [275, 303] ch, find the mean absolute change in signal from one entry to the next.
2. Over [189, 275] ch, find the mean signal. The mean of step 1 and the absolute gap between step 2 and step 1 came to 13.7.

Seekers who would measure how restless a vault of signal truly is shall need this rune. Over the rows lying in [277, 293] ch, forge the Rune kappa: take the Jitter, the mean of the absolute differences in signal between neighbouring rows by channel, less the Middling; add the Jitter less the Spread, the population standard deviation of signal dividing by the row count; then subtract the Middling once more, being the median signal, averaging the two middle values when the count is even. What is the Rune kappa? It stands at -39.8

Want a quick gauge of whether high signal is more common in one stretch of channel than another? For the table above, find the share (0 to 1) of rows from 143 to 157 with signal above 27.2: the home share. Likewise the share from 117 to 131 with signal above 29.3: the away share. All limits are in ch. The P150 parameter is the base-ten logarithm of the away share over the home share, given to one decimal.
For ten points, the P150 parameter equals -0.2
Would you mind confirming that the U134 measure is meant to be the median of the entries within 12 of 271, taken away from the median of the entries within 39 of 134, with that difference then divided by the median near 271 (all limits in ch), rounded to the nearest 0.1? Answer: 0.3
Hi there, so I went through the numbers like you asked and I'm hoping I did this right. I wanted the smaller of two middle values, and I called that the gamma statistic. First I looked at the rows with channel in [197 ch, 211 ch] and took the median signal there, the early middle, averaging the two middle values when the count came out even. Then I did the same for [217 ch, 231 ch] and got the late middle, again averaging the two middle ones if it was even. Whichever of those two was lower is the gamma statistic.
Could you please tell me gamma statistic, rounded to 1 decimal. 27.7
